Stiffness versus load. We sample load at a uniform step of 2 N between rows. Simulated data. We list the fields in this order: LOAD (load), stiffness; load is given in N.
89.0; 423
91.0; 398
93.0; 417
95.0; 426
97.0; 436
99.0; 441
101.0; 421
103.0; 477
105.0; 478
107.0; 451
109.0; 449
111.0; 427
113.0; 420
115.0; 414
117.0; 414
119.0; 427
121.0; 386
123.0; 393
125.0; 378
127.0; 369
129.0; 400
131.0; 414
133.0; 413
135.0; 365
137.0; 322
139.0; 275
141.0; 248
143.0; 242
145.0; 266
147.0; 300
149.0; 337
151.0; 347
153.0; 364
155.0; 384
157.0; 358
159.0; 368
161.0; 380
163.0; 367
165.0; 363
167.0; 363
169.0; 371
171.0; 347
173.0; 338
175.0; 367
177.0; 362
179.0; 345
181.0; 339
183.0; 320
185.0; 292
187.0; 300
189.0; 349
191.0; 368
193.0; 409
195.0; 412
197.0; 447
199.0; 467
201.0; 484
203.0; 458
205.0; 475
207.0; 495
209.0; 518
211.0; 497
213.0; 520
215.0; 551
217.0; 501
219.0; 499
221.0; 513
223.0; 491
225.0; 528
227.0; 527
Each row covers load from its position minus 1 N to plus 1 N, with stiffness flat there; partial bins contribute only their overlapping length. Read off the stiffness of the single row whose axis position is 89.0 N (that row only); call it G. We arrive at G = 423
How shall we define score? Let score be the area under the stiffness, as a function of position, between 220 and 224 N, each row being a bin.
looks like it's 2008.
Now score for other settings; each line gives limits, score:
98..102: 1724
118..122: 1626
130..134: 1654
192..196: 1642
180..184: 1318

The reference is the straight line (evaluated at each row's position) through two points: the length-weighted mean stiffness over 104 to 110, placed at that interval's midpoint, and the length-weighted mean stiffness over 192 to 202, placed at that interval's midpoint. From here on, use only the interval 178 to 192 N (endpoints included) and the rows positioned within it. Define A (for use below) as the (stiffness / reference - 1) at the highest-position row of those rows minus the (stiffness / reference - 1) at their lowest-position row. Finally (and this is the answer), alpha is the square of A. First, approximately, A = 0.06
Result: 0.003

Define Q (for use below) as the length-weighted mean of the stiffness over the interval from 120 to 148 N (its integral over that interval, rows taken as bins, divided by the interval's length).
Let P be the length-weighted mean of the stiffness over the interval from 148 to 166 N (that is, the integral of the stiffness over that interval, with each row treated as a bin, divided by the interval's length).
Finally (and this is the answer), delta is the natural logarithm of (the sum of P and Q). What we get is 6.56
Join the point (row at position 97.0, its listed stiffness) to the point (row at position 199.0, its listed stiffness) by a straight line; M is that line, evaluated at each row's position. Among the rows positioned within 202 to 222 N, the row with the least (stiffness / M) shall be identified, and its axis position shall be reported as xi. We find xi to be 203.0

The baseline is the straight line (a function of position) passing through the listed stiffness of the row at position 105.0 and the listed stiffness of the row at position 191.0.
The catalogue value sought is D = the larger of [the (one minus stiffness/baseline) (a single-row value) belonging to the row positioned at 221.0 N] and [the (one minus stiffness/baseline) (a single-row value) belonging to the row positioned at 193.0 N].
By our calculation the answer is -0.12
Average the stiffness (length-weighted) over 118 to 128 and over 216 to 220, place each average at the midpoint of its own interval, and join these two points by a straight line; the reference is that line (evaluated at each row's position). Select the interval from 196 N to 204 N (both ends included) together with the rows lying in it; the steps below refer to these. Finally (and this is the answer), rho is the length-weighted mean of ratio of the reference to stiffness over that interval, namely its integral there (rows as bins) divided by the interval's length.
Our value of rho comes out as 1.03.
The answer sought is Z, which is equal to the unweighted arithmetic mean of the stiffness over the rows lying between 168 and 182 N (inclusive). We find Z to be 353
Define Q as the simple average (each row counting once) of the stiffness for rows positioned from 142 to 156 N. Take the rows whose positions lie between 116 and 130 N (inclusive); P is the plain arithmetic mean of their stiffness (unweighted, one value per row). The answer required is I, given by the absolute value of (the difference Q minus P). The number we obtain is 75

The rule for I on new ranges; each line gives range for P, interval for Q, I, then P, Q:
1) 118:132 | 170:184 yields 50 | 395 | 345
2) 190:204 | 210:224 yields 75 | 435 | 510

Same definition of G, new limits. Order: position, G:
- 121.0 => 386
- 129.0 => 400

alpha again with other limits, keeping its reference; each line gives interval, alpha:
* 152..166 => 0.000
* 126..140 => 0.041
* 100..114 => 0.000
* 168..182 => 0.005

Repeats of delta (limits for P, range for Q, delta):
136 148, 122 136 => 6.50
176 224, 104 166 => 6.69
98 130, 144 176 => 6.65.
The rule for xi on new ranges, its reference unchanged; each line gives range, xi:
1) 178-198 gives 185.0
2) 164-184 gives 183.0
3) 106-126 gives 125.0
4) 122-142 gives 141.0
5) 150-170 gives 151.0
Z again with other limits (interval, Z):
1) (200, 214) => 492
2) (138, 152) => 288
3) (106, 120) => 429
